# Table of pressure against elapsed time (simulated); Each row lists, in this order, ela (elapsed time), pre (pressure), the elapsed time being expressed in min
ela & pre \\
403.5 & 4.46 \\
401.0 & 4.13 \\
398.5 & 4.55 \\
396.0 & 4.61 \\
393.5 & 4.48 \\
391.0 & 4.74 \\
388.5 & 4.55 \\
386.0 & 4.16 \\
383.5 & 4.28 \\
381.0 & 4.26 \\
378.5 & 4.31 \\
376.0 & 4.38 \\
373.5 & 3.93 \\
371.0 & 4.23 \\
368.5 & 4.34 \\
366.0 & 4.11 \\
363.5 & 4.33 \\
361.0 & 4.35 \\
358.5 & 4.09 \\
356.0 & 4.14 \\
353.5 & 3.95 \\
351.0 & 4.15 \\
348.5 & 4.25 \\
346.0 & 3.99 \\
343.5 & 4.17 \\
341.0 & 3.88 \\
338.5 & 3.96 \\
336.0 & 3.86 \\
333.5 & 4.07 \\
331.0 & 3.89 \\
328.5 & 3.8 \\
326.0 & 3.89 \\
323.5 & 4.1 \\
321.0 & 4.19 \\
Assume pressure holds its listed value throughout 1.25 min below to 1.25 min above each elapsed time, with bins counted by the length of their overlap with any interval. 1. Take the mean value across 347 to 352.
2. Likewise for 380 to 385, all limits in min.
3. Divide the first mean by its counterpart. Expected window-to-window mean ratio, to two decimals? 0.98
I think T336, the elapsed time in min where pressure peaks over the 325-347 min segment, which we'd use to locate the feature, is 343.5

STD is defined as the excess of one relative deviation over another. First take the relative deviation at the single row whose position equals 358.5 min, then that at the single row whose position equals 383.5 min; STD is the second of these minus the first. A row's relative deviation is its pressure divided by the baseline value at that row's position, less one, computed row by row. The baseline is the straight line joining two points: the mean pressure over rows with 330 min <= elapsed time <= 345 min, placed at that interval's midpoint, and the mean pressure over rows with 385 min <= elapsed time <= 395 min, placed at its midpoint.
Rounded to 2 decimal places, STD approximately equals -0.01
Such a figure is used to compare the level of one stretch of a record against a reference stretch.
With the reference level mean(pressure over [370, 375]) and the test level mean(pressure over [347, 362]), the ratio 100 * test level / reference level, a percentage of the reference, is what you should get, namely 102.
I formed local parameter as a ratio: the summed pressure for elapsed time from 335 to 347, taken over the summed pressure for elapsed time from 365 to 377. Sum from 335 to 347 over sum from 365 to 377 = 0.946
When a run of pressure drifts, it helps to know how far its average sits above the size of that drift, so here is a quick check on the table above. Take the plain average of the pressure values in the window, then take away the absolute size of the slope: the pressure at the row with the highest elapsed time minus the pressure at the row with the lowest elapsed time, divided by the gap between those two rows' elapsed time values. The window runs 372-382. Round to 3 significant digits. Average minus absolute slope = 4.18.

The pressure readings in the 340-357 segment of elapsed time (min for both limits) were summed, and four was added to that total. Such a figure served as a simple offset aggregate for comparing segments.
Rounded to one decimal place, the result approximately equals 32.5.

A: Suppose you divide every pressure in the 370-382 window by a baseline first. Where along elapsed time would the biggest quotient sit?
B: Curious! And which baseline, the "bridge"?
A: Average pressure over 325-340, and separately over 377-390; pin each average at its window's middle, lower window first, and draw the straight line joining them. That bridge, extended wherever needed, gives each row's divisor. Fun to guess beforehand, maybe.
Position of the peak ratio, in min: 376.0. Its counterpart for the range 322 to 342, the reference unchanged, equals 323.5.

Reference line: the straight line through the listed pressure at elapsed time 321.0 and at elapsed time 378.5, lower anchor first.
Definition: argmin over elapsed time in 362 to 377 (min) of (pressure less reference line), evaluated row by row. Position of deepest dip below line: 373.5 min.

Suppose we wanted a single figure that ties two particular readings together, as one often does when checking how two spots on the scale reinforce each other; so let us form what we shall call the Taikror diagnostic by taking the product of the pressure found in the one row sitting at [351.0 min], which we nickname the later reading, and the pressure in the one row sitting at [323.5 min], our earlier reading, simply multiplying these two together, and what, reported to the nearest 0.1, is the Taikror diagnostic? 17.0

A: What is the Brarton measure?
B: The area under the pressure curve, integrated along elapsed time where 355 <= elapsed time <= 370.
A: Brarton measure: 63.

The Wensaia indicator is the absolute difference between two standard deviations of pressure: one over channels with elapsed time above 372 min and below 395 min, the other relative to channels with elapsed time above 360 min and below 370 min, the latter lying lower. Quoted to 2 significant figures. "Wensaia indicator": 0.12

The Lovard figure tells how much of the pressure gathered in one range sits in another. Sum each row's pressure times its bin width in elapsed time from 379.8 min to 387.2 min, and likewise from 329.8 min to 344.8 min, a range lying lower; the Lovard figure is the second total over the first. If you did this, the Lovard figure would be 1.9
